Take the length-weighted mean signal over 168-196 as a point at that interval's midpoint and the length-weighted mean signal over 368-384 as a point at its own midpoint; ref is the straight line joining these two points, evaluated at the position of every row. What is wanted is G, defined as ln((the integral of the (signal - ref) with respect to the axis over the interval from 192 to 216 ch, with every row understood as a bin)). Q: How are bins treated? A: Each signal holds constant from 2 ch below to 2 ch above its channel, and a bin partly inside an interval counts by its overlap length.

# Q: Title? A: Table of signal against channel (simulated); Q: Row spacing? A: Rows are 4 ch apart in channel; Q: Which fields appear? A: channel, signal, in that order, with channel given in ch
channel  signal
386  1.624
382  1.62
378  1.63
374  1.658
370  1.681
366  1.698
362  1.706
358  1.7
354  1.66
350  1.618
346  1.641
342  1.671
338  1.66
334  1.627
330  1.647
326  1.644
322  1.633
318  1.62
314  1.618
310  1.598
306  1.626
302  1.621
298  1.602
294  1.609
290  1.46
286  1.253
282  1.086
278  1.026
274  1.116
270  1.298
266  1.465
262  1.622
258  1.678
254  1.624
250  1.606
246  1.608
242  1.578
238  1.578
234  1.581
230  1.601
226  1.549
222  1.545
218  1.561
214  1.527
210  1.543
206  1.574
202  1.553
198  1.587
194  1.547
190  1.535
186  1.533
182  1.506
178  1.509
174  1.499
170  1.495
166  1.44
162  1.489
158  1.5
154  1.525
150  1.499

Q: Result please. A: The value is -0.6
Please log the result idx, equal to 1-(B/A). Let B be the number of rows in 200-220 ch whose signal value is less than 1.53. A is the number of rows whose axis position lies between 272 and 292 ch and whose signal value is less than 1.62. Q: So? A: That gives 0.8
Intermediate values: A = 5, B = 1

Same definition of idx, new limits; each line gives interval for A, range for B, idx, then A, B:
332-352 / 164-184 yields -4.0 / 1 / 5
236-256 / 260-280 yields 0.0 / 4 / 4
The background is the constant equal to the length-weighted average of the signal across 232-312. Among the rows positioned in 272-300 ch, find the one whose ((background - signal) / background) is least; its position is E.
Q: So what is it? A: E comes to 294 ch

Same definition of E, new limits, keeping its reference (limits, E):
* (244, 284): 258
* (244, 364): 362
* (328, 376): 362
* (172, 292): 258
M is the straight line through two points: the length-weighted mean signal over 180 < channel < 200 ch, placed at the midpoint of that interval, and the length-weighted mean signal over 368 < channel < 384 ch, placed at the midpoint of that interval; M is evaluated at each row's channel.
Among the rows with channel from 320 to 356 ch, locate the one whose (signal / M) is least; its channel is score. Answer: 350 ch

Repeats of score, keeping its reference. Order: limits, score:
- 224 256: 226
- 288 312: 290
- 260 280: 278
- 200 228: 214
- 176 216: 182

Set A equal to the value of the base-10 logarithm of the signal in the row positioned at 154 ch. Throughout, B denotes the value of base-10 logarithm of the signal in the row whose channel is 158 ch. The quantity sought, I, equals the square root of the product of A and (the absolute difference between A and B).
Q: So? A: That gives 0.036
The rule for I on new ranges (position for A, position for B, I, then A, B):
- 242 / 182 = 0.063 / 0.20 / 0.178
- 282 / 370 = 0.082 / 0.04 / 0.226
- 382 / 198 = 0.043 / 0.21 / 0.201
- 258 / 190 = 0.093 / 0.22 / 0.186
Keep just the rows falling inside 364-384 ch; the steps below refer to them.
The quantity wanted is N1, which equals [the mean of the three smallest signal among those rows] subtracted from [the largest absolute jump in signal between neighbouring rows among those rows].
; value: -1.61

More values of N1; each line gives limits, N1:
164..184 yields -1.42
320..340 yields -1.60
